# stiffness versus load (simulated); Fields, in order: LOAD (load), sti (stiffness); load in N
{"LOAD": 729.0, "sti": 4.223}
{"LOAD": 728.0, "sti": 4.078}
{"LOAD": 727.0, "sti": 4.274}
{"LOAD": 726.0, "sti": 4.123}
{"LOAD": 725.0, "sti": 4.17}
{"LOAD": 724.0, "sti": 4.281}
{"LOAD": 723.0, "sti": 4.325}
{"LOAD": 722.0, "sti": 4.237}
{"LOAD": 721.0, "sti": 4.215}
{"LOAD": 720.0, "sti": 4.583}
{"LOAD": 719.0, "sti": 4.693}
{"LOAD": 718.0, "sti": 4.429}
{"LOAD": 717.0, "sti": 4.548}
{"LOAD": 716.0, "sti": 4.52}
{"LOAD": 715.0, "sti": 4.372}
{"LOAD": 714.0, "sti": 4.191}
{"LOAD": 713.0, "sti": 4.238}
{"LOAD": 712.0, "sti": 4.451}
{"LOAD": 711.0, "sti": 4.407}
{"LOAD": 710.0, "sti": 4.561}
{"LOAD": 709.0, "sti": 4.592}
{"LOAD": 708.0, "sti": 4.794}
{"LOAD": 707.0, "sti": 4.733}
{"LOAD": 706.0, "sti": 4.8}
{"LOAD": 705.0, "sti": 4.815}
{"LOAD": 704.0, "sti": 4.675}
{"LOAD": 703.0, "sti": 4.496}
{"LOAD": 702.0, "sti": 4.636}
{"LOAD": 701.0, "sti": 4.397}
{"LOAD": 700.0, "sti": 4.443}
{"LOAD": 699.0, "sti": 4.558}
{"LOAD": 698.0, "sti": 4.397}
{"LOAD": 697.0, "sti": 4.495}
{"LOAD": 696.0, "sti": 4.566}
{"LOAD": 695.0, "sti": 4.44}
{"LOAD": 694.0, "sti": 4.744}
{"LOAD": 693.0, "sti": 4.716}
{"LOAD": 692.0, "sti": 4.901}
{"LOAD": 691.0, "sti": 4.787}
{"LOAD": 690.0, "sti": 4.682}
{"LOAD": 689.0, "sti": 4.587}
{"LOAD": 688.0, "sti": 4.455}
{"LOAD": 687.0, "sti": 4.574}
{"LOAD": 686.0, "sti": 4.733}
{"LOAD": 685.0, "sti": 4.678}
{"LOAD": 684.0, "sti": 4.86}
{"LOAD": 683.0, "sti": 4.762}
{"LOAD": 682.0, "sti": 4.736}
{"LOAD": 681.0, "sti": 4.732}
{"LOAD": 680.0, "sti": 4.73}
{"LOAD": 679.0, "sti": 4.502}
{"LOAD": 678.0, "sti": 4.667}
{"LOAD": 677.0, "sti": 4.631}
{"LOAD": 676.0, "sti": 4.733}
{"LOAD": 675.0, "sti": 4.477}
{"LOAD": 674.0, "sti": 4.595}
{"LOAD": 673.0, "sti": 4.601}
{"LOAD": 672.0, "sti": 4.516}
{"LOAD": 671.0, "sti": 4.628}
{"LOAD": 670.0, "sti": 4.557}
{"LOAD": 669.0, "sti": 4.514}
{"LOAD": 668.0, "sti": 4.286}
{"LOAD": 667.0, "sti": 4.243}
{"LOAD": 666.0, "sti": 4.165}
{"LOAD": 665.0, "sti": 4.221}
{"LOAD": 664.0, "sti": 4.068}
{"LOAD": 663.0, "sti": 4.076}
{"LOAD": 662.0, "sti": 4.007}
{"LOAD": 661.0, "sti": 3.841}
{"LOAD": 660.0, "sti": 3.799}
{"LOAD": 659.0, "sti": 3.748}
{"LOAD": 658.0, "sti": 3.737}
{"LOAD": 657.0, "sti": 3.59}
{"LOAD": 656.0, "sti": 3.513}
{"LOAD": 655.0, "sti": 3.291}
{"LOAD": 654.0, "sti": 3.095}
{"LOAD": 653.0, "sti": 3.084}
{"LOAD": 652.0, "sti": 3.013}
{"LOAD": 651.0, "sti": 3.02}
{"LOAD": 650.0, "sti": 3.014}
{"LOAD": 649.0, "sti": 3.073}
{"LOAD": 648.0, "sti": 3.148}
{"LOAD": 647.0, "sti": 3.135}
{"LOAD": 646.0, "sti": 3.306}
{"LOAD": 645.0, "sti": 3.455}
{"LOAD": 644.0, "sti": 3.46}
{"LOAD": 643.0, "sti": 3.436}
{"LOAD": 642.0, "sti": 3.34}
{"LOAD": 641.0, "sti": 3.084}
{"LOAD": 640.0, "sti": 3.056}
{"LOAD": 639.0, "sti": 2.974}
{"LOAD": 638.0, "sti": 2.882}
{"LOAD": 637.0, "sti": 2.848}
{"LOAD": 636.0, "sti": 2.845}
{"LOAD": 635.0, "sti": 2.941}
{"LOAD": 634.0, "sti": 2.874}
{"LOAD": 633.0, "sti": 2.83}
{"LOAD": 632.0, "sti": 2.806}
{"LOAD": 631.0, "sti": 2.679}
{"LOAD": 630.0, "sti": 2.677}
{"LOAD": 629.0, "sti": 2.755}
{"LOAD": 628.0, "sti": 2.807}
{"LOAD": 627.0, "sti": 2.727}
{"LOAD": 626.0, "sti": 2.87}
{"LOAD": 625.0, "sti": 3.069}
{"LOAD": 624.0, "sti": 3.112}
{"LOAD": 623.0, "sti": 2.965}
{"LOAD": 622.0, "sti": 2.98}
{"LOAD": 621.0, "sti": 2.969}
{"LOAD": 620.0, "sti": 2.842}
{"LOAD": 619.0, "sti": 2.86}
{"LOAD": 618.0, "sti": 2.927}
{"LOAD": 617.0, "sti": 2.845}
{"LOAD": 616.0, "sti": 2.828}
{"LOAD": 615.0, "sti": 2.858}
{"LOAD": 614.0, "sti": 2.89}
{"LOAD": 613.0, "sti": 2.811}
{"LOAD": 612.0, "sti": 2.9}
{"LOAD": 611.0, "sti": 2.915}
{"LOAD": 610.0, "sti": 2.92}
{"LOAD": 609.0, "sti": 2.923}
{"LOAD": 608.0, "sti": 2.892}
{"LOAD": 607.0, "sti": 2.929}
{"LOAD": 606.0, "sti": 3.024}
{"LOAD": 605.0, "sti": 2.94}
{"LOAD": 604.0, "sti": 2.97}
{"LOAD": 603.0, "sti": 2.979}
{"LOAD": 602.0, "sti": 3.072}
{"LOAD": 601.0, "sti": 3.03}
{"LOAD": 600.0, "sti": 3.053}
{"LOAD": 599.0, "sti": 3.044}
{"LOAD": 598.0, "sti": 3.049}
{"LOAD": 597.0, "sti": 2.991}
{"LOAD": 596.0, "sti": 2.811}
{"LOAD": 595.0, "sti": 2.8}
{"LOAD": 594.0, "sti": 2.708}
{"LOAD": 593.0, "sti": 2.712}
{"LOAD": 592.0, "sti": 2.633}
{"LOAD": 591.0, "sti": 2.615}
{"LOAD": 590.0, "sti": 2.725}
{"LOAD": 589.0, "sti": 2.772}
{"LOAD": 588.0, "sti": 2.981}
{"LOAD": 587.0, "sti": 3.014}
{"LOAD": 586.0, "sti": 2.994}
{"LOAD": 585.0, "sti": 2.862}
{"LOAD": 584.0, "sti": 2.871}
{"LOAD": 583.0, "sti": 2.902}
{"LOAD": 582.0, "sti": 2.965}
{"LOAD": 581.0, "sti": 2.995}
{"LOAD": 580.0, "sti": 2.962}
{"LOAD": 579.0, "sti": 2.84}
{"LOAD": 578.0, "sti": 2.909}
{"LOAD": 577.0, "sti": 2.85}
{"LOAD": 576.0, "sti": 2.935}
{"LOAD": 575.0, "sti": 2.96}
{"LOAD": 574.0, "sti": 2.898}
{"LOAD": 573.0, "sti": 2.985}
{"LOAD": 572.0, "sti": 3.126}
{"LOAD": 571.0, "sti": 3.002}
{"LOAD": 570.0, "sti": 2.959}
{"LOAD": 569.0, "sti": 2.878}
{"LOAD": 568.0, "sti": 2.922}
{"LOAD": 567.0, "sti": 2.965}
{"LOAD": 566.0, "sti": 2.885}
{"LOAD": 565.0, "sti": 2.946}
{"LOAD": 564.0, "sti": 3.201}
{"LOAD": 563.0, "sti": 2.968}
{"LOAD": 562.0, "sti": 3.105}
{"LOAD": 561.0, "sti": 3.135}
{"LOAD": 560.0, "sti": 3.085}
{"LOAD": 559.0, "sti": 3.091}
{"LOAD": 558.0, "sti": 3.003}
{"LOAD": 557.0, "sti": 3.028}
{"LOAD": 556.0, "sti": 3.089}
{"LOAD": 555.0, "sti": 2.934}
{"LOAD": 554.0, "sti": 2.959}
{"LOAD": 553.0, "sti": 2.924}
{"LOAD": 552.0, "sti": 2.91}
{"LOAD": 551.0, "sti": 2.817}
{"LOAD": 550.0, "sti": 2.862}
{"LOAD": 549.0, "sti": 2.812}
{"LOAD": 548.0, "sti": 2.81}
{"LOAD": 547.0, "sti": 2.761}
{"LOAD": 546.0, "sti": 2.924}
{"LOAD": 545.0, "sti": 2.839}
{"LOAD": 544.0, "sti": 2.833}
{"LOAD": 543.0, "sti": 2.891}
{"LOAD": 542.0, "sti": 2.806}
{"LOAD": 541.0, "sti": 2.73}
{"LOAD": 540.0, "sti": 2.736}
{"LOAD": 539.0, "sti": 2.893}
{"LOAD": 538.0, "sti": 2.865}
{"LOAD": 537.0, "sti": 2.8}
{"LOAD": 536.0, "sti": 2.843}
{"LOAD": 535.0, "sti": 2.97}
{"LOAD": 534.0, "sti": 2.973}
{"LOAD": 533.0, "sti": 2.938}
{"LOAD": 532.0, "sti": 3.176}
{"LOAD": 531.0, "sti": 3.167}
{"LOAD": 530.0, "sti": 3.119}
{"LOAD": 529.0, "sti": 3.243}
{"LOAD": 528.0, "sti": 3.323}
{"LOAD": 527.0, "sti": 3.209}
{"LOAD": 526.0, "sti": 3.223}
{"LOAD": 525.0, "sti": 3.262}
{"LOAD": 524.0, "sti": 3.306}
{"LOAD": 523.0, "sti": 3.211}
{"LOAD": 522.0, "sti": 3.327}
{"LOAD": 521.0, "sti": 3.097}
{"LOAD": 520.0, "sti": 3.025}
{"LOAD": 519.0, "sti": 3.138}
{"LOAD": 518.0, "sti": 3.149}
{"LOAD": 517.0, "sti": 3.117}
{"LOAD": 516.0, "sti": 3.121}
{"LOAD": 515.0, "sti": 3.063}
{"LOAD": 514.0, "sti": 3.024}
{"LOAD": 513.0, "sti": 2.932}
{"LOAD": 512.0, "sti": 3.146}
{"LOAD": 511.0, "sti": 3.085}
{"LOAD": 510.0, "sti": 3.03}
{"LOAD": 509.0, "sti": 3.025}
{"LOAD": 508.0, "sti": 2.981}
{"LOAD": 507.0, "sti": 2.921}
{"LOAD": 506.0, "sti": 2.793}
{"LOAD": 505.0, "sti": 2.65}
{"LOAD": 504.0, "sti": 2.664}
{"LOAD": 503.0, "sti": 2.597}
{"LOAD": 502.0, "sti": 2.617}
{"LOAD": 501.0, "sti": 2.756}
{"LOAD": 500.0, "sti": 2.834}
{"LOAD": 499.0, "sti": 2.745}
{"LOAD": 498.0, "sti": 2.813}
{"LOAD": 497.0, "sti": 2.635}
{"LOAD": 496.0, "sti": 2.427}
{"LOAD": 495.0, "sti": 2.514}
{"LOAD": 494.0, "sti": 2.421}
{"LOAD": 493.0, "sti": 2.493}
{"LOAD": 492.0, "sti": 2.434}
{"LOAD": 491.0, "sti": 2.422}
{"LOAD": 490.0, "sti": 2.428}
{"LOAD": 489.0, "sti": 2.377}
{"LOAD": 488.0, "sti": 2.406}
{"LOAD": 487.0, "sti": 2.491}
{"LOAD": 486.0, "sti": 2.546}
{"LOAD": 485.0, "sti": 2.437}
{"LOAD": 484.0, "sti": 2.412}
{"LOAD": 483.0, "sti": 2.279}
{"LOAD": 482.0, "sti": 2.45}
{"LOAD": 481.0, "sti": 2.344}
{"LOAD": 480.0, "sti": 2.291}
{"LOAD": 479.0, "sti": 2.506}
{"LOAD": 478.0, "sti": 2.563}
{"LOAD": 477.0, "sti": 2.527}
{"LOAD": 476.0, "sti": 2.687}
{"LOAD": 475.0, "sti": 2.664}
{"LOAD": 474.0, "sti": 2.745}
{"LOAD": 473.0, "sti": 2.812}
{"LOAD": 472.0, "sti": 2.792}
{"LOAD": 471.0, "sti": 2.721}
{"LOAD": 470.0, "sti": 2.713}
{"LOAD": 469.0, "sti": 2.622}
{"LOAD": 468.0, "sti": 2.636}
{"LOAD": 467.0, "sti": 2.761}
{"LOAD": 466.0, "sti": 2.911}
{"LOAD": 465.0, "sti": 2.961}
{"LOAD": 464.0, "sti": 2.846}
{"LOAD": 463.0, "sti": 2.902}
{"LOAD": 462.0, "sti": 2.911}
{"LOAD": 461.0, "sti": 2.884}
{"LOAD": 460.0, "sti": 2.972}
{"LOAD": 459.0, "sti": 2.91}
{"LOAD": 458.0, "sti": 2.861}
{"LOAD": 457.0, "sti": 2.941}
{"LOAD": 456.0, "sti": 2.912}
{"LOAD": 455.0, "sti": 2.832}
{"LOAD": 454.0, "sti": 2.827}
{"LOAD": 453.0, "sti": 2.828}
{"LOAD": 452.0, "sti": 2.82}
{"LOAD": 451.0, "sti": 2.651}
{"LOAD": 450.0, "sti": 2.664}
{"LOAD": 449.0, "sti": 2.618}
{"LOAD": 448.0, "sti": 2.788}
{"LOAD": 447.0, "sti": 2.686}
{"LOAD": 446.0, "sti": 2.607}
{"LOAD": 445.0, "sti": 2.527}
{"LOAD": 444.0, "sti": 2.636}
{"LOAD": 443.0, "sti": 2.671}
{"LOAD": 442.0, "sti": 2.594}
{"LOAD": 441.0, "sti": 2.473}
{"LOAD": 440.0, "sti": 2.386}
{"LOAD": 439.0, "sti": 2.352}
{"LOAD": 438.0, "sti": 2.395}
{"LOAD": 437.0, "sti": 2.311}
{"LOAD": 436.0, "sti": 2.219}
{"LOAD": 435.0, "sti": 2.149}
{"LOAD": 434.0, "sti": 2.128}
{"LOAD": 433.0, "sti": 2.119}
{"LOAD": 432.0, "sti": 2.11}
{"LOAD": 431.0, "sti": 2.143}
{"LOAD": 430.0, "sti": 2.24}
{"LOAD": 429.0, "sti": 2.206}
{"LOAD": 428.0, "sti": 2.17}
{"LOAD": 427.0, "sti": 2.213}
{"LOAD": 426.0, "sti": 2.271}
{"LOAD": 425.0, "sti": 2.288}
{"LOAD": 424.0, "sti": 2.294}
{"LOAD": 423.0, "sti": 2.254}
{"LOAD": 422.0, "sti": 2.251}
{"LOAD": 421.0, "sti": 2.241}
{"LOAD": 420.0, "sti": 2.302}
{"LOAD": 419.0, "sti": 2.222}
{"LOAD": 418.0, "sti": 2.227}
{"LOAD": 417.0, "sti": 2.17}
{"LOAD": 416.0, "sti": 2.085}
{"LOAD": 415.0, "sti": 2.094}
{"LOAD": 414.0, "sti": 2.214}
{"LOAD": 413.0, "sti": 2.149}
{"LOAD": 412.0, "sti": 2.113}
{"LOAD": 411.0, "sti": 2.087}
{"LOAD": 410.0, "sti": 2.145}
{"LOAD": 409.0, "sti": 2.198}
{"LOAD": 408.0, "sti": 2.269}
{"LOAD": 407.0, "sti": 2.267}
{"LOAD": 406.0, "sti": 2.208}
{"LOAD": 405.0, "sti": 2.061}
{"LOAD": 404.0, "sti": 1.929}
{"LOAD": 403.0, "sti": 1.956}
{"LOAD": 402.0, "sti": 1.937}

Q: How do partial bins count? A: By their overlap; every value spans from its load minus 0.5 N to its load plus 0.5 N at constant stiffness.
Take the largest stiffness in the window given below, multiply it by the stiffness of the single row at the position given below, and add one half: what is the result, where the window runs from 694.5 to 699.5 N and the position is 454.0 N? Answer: 13.4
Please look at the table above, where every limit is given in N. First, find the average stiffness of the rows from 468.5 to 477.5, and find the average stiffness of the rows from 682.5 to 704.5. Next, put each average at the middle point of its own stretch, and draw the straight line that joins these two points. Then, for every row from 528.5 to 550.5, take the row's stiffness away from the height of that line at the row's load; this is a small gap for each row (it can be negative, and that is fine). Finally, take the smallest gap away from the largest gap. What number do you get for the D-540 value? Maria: 0.6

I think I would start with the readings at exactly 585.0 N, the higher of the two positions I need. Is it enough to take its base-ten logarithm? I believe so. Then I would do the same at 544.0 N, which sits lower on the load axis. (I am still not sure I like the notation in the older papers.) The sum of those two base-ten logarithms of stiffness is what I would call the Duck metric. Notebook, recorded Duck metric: 0.91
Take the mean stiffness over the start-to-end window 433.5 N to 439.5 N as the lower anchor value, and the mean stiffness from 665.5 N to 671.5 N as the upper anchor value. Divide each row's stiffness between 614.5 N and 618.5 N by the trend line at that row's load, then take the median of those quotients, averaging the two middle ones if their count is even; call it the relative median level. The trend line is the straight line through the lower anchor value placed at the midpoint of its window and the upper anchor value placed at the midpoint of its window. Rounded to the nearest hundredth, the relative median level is 0.73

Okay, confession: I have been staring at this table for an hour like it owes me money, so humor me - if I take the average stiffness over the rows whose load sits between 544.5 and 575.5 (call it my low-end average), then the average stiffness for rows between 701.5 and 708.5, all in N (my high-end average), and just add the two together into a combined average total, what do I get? 7.67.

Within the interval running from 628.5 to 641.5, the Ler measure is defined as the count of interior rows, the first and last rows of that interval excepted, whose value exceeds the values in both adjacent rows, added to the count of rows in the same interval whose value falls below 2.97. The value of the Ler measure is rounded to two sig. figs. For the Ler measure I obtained 11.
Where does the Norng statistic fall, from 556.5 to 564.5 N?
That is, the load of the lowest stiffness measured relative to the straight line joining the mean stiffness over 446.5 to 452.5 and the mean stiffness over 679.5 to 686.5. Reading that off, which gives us 563.0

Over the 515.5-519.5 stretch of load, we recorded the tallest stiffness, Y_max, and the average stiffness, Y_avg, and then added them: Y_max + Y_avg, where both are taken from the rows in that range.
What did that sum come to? 6.3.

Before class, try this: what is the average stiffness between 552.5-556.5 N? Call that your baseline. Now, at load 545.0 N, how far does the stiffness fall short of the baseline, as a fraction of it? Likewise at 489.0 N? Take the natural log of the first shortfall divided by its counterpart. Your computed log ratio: -1.5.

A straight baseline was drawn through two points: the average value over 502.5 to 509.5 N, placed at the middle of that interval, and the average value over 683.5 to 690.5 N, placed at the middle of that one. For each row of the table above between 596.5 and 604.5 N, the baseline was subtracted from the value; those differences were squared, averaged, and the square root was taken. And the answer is 0.75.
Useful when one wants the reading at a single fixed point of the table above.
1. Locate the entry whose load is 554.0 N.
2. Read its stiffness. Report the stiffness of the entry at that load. 2.959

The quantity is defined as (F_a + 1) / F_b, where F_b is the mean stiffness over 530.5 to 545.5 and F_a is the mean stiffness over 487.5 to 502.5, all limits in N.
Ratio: 1.23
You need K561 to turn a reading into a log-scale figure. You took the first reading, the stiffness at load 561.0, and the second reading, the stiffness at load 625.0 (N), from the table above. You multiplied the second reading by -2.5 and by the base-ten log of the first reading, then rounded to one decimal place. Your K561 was -3.8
